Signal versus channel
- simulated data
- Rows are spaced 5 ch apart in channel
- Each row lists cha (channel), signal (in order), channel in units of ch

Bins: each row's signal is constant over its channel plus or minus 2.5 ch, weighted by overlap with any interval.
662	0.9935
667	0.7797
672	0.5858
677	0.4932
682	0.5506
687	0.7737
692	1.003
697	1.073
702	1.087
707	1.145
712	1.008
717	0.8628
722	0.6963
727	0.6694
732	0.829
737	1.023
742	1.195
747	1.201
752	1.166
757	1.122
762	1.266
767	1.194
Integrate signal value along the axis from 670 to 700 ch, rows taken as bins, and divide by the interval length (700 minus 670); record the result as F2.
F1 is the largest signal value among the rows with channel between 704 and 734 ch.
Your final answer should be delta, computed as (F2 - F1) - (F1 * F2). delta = -1.25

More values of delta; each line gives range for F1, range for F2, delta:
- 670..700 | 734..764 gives -1.16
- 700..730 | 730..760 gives -1.30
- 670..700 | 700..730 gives -1.14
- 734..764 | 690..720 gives -1.54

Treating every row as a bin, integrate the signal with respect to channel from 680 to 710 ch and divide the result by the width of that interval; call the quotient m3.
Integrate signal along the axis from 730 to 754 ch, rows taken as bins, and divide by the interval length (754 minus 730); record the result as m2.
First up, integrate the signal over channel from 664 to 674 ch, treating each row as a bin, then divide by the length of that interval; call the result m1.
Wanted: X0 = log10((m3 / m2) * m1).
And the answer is -0.21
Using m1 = 0.70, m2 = 1.09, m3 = 0.95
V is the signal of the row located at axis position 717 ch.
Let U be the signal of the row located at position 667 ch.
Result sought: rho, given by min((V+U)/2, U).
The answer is 0.8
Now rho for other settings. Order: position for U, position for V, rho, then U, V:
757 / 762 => 1.1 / 1.122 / 1.266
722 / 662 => 0.7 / 0.6963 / 0.9935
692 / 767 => 1.0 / 1.003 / 1.194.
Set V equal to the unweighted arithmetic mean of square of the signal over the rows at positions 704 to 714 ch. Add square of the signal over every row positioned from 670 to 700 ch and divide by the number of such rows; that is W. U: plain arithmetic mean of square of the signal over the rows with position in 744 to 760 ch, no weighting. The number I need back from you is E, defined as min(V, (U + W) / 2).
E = 0.98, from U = 1.4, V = 1.16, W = 0.61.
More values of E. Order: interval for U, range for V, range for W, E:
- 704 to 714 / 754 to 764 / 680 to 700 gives 0.96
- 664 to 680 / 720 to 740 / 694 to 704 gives 0.67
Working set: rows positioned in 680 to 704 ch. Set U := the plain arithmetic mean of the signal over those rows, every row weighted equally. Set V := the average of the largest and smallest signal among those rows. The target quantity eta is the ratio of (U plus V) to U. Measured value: 1.91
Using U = 0.90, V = 0.82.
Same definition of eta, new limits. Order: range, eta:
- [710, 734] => 2.03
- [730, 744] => 2.00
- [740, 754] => 2.00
